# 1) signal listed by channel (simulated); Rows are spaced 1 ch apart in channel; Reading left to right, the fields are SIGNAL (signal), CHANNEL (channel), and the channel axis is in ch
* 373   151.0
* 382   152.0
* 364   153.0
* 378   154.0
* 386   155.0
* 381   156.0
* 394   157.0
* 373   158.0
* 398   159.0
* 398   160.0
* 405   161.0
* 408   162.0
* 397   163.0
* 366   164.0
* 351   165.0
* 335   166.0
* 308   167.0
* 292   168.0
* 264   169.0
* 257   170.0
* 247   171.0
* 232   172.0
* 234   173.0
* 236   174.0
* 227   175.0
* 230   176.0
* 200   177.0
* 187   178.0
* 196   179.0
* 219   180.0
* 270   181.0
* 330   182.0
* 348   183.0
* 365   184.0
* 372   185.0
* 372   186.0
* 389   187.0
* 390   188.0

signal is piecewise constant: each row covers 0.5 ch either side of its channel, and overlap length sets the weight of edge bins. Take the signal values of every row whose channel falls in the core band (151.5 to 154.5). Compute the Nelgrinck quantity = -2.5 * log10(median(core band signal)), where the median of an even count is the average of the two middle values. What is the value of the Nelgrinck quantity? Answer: -6.44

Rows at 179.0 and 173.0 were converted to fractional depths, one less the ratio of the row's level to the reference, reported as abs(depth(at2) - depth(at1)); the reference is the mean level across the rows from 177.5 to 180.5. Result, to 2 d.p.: 0.19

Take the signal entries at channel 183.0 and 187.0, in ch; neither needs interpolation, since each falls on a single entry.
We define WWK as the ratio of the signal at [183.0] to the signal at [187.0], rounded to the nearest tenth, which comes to 0.9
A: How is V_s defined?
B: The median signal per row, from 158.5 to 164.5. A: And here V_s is 398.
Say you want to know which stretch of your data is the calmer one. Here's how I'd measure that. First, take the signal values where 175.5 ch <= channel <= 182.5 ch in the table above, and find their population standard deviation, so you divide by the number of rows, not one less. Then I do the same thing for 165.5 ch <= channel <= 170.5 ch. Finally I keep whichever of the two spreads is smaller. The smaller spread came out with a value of 29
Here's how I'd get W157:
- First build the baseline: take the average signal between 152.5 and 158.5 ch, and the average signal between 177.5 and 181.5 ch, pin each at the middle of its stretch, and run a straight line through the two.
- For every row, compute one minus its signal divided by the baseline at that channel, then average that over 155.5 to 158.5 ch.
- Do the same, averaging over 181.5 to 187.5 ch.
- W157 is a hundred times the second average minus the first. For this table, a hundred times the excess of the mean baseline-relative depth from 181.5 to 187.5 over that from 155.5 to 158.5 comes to -94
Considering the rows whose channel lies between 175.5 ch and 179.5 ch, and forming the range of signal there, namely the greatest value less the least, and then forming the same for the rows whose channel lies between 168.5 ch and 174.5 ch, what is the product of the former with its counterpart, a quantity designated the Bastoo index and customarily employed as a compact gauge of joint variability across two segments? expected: 1376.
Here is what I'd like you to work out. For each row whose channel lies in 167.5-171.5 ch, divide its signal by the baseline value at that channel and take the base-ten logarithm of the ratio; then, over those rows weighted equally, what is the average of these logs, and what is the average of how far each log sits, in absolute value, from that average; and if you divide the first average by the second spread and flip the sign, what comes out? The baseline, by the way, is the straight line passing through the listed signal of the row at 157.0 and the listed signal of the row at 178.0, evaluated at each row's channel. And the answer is 1.0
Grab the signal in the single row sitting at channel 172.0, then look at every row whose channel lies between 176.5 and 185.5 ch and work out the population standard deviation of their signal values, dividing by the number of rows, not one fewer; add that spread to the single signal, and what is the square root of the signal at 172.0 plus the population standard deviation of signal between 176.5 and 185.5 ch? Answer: 17.5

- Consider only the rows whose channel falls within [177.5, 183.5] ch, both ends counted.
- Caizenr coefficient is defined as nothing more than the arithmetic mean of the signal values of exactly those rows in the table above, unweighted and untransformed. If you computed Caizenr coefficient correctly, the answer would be 258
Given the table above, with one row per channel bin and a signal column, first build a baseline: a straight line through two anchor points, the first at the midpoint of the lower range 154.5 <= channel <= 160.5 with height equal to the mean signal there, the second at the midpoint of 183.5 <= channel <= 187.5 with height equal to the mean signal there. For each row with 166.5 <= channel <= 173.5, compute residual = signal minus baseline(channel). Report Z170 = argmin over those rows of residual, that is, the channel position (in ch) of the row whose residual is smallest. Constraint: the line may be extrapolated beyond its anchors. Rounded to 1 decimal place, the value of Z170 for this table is 172.0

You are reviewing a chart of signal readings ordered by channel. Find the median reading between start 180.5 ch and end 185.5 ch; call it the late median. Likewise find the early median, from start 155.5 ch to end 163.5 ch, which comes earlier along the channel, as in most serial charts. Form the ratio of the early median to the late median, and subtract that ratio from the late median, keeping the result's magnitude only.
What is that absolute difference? 347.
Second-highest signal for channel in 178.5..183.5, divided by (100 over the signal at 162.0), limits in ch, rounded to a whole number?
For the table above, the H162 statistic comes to 1346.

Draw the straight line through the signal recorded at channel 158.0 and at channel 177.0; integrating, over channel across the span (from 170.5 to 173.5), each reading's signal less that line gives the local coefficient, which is -24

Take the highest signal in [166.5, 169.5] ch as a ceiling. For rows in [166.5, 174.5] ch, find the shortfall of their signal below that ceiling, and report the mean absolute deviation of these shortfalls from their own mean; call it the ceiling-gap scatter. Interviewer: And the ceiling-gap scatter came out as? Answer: 22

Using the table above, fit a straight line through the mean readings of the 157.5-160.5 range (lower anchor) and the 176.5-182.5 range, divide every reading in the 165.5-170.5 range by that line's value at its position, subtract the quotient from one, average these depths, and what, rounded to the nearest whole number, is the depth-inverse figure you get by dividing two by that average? 21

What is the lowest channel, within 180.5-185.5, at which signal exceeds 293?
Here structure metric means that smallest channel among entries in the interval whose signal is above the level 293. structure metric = 182.0 ch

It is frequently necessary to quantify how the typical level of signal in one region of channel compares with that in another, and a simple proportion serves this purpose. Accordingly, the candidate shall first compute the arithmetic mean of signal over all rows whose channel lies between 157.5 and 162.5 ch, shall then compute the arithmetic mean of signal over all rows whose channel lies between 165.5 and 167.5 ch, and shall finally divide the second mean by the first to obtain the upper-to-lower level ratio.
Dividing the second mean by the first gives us 0.81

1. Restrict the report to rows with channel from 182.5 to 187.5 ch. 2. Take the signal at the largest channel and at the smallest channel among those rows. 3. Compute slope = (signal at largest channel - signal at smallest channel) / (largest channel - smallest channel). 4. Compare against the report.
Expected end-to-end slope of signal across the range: 10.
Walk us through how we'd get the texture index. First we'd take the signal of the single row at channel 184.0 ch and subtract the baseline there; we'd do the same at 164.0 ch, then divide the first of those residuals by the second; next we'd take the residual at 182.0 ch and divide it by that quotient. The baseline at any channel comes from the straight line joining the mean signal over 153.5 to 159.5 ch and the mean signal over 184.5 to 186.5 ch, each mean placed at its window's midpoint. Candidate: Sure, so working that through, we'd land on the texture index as -89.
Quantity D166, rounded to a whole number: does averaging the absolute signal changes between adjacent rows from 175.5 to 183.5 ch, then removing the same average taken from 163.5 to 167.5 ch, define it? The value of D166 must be 10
